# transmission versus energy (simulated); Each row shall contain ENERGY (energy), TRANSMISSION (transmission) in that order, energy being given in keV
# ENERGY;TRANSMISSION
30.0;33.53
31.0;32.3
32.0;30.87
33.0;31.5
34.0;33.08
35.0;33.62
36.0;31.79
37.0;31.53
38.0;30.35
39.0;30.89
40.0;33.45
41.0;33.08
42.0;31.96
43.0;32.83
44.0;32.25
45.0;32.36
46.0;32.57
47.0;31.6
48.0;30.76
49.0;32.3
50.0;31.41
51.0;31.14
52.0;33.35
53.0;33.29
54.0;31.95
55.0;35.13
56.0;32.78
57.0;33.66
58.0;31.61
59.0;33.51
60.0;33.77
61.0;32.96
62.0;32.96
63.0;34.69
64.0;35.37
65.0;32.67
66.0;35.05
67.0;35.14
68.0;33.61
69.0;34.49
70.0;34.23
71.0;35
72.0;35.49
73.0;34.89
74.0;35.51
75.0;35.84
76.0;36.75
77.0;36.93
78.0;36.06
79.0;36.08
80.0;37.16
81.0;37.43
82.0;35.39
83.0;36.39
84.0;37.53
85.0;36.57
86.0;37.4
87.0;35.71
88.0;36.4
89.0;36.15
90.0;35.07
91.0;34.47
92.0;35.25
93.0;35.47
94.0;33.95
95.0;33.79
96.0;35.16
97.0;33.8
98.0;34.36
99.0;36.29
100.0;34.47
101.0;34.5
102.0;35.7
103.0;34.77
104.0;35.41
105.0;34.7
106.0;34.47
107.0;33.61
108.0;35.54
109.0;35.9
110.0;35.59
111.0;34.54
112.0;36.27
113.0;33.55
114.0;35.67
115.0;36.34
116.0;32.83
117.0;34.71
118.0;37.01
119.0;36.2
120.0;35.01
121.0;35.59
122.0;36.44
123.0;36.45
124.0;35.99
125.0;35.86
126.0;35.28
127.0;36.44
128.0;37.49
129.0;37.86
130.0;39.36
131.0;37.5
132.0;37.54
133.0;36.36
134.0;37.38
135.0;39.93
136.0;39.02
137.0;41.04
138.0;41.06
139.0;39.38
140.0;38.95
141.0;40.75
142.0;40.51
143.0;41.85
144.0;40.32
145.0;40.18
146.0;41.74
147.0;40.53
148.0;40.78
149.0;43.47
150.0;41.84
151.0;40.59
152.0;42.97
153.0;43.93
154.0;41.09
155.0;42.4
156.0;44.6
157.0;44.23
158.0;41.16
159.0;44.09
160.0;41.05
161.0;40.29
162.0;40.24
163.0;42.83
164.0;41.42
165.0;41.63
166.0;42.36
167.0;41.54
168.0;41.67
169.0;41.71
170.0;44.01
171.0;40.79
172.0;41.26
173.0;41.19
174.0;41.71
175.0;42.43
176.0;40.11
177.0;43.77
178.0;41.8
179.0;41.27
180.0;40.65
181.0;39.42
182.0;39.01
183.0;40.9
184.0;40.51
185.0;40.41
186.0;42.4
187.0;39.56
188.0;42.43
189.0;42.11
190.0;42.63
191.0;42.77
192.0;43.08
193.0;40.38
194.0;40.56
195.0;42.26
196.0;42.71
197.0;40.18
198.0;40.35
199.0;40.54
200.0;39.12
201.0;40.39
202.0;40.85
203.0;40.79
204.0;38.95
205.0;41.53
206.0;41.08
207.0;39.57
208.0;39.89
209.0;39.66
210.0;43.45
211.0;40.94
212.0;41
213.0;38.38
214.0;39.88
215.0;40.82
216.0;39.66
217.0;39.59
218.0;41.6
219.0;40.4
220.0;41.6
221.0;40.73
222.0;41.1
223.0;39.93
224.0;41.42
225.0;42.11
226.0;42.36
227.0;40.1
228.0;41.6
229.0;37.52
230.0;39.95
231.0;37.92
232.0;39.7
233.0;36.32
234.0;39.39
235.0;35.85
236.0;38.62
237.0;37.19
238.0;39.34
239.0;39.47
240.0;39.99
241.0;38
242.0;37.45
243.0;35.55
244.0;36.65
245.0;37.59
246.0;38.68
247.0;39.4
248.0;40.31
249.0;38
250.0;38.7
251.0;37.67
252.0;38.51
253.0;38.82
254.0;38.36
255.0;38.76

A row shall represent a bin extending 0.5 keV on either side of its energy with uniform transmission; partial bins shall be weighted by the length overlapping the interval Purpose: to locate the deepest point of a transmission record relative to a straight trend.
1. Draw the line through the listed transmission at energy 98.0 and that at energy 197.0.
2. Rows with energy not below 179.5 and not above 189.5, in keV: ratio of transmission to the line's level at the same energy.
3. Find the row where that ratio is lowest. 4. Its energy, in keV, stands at 182.0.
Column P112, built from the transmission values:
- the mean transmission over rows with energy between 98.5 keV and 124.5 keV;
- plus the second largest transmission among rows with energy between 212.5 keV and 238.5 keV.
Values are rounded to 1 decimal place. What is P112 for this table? 77.4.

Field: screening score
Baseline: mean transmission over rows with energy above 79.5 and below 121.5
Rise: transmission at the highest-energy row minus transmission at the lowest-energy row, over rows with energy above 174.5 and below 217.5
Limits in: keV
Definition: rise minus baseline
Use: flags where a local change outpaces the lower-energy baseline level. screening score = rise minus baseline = -38.2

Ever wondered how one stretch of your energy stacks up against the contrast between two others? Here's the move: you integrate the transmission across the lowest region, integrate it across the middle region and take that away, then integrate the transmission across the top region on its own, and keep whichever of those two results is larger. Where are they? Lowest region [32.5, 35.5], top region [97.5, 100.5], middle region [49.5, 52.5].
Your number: 105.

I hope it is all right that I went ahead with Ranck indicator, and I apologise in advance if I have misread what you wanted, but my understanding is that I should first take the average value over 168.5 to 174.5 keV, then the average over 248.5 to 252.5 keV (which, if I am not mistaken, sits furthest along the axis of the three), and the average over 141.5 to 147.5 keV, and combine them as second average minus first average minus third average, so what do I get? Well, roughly -44.4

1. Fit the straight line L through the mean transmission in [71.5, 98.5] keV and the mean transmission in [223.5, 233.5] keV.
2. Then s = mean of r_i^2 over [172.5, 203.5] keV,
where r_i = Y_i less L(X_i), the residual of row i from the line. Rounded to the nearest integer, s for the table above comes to 8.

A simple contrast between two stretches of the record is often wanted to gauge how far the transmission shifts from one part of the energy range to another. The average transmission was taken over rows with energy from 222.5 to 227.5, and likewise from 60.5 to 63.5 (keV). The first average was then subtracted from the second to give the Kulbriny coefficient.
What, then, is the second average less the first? -7.6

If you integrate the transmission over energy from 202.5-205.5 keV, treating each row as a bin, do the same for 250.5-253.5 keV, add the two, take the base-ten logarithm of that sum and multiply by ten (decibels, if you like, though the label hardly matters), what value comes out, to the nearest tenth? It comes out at 23.7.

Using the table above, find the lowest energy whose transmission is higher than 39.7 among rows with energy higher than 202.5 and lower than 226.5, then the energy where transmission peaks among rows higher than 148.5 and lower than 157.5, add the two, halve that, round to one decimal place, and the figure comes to 179.5 keV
